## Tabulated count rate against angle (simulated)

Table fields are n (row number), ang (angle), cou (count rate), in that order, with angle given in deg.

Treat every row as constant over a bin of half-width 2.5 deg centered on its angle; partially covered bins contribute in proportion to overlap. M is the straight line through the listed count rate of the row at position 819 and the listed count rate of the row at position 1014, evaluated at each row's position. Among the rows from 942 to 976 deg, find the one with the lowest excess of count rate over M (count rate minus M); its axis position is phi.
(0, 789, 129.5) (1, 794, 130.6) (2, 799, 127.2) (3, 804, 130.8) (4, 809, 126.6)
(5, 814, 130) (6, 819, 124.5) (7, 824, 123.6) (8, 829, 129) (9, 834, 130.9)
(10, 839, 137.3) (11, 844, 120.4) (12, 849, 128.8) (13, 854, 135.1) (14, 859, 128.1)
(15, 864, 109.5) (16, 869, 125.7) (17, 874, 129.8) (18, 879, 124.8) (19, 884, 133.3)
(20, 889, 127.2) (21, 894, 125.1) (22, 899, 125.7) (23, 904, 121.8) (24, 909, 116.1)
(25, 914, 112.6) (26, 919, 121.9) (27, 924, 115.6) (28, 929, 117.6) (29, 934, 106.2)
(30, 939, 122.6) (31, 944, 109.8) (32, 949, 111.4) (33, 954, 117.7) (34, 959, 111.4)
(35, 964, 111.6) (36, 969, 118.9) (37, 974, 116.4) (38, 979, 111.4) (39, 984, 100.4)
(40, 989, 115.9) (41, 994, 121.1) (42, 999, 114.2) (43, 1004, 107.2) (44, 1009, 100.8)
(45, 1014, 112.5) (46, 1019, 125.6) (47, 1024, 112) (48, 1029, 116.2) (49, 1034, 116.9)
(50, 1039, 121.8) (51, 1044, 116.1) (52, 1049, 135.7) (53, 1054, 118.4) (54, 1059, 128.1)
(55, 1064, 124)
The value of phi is 944 deg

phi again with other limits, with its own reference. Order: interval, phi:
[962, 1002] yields 984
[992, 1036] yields 1009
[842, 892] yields 864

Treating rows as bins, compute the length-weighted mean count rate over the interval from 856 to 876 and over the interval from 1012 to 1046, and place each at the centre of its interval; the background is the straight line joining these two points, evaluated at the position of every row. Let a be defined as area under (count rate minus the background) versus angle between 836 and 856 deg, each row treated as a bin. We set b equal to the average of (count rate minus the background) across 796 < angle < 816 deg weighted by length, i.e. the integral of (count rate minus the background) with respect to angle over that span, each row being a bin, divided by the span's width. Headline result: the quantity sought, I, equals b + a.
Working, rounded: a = 123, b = 3.0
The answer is 126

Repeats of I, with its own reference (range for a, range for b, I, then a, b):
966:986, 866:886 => -141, -146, 4.8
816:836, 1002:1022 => 35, 42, -6.4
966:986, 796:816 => -143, -146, 3.0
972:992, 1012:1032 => -161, -160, -1.0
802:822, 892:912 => 48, 48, -0.2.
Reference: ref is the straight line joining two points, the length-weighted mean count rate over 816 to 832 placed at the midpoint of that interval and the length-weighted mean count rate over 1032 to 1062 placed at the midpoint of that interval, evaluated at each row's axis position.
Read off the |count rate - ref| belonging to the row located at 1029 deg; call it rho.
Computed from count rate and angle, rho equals 7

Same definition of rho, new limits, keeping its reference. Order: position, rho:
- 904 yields 3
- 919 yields 3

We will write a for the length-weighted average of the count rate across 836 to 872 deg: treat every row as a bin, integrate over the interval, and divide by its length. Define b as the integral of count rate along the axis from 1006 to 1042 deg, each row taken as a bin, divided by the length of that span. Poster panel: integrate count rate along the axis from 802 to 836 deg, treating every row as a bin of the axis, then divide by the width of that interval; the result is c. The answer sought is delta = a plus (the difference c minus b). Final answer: 139.3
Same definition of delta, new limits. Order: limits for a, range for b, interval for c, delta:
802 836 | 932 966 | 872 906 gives 141.6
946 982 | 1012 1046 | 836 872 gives 123.0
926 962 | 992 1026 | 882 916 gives 123.7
